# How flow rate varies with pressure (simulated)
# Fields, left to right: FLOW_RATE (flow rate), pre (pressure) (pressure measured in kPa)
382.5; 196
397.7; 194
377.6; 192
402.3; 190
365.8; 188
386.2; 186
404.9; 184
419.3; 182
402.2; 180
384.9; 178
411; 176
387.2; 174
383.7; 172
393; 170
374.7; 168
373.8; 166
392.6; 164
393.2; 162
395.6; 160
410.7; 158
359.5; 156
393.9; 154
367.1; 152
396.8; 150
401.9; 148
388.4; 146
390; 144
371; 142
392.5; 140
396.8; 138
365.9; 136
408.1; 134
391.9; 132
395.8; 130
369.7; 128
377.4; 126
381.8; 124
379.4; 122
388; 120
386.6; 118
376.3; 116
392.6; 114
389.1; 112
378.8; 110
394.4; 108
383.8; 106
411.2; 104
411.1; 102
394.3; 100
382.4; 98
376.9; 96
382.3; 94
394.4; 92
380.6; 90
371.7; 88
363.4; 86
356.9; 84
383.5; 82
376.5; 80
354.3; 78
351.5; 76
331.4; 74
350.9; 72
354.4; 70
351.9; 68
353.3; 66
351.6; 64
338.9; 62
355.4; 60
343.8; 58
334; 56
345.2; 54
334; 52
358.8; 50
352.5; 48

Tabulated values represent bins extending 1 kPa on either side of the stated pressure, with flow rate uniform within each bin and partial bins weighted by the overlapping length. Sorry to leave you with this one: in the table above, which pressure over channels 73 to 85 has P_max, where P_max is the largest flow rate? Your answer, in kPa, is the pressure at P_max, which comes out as 82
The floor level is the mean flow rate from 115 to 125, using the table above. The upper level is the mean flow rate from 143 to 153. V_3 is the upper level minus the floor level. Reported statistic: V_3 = 6.4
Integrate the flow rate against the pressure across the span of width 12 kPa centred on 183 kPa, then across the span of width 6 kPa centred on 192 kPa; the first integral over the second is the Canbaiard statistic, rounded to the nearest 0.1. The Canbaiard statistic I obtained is 2.0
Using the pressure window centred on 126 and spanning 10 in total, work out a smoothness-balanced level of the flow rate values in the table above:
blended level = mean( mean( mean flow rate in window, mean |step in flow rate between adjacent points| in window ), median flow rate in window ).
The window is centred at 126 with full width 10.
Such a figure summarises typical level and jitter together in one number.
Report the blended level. 287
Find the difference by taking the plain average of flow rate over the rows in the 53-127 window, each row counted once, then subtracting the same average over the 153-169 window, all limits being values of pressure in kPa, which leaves -16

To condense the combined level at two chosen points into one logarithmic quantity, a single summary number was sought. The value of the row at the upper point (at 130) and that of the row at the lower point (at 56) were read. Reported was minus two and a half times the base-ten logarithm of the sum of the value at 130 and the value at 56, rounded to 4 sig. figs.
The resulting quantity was -7.158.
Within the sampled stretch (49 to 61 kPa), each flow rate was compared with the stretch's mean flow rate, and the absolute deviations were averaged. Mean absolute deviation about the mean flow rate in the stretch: 7.9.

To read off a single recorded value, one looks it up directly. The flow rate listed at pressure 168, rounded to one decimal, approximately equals 374.7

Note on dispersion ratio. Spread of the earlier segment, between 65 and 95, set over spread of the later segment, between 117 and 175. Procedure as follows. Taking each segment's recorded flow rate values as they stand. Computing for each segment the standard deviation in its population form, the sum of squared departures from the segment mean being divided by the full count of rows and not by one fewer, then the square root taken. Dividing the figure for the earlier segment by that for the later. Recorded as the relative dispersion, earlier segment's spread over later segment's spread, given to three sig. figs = 1.32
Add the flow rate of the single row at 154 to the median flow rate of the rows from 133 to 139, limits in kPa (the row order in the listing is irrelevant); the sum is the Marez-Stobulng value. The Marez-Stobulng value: 791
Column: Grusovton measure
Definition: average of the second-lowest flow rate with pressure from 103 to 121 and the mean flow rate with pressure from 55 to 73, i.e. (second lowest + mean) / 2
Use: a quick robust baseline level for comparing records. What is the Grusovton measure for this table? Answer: 364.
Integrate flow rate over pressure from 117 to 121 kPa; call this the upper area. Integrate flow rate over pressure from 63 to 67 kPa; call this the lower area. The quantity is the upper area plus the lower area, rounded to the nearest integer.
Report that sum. 2959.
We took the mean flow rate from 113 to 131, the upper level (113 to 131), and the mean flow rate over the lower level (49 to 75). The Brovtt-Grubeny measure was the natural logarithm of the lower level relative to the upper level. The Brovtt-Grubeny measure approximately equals -0.101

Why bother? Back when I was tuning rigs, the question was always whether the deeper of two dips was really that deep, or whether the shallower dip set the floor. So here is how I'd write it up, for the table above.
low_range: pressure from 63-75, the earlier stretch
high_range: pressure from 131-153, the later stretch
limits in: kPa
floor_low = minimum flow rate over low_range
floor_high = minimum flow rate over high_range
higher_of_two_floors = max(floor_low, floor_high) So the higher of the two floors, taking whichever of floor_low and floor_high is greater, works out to 366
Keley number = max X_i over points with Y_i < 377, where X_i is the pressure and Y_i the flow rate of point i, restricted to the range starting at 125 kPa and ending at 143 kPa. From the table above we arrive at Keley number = 142 kPa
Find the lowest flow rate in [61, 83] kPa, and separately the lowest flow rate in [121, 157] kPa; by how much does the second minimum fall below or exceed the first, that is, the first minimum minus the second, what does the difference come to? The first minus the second -28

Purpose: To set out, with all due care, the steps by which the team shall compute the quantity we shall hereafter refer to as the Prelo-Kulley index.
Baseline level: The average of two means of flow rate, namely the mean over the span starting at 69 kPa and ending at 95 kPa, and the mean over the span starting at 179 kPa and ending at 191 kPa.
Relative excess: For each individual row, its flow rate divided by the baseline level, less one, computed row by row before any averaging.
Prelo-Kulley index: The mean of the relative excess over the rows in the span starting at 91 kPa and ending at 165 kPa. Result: 0.018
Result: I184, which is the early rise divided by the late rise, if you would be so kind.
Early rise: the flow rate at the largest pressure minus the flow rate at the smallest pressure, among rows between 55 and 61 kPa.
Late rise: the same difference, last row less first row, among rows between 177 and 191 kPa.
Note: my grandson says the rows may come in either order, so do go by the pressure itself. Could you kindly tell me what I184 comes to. 1.2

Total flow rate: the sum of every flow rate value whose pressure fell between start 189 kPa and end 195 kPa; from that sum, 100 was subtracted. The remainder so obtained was 1078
